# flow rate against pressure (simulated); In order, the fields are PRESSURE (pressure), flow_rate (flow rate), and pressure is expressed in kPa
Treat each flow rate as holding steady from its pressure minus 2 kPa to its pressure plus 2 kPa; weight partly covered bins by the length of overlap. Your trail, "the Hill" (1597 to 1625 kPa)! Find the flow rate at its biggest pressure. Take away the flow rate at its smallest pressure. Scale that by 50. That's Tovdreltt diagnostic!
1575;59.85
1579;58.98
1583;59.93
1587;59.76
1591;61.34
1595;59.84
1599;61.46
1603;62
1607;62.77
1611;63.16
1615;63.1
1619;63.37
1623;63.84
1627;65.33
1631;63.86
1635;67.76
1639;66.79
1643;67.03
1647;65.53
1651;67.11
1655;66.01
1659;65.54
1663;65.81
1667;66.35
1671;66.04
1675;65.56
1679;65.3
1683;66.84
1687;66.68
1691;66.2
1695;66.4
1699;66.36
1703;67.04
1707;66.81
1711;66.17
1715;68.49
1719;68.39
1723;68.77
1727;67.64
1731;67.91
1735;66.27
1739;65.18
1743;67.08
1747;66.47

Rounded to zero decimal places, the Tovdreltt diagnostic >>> 119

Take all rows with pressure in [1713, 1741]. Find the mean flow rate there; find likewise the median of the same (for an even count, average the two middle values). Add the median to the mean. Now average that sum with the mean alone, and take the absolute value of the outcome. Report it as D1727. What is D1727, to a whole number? 101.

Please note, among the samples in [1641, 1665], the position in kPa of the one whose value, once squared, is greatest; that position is 1651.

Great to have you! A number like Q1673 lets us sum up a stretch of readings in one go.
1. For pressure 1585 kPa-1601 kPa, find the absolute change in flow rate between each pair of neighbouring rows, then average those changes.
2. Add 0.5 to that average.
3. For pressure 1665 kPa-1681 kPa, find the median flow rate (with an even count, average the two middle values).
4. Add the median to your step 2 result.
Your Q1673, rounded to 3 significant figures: 67.9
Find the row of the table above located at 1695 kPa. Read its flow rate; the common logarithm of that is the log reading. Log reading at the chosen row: 1.822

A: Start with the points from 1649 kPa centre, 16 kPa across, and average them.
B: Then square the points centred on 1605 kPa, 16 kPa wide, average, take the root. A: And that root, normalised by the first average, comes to 0.94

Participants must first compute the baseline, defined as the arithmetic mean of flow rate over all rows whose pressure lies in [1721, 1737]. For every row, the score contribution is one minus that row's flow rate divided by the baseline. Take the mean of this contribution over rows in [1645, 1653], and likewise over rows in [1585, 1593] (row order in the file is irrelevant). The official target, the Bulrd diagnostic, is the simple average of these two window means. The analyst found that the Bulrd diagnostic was 0.062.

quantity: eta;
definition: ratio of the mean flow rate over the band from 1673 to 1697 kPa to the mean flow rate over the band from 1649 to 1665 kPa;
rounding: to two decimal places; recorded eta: 1.00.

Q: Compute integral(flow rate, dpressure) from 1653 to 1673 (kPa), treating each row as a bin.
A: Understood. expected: 1319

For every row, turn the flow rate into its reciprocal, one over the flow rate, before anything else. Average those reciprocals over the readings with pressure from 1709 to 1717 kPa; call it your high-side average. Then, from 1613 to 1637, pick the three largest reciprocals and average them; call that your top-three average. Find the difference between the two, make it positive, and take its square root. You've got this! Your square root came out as 0.030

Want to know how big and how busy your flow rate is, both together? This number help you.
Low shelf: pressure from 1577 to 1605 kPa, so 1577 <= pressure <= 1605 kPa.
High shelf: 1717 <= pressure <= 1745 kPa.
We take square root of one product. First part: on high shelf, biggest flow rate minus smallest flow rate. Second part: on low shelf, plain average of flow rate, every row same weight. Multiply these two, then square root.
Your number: 15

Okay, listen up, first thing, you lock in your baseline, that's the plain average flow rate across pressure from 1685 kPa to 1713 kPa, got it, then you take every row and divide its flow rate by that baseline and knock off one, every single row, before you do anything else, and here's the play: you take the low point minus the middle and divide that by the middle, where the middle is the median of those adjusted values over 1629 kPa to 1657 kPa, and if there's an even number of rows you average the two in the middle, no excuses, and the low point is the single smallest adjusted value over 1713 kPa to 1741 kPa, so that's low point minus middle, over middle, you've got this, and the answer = -6.0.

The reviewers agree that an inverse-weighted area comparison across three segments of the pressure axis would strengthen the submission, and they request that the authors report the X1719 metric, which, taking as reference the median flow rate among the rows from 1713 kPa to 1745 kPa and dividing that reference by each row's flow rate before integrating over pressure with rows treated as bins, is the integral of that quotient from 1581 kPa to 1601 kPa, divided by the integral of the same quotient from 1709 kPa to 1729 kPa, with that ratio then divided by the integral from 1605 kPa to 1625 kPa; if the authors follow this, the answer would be 0.052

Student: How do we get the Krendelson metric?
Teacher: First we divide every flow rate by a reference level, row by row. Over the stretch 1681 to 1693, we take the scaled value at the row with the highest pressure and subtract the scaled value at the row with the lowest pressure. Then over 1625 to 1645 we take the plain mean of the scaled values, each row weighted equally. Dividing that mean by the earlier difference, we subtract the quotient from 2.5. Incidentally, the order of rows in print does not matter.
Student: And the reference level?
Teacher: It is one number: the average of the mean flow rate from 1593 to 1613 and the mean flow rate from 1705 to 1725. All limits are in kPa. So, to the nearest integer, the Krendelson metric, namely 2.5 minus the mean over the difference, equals 106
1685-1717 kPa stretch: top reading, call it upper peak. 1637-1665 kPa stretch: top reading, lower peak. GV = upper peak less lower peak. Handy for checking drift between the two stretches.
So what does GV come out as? 1.4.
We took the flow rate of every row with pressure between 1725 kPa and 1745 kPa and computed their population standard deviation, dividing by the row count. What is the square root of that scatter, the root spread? 1.00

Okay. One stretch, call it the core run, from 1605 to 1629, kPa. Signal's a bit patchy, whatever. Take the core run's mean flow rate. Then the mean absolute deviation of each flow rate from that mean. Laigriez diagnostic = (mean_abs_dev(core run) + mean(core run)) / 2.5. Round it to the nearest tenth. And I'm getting 25.7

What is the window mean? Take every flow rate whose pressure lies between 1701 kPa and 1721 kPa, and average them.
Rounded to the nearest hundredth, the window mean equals 67.38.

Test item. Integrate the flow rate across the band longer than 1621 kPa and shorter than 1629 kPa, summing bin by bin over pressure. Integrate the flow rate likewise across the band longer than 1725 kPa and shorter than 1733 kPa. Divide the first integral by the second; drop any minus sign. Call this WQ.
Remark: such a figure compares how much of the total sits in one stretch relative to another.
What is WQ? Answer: 0.95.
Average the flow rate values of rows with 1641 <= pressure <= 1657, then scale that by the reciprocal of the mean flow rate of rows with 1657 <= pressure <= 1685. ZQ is 1.008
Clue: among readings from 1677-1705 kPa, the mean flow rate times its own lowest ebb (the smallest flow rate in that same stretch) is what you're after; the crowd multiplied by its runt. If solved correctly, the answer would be 4336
